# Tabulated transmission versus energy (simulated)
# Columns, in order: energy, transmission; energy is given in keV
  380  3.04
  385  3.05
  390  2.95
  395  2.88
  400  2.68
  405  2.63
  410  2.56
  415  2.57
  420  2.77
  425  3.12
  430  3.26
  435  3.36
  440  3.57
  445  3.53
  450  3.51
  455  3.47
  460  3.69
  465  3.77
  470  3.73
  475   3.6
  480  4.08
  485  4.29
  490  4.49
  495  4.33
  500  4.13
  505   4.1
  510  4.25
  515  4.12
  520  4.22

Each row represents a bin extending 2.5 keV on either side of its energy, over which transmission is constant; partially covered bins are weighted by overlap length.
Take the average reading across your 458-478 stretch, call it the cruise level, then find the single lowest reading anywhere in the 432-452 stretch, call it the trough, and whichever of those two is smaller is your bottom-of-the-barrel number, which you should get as 3.36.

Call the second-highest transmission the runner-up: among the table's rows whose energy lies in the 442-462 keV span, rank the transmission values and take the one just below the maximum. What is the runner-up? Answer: 3.53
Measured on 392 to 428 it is 2.88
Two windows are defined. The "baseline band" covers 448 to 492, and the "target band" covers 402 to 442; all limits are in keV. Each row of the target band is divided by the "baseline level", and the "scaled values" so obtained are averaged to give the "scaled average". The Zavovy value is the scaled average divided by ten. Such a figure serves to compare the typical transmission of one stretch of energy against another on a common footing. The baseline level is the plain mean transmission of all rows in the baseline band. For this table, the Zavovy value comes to 0.077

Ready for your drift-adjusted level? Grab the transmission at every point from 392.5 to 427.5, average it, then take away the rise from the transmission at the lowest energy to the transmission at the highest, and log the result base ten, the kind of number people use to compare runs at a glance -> 0.40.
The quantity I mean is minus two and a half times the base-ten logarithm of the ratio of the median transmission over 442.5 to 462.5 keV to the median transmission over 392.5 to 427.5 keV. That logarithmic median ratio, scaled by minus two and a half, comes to -0.30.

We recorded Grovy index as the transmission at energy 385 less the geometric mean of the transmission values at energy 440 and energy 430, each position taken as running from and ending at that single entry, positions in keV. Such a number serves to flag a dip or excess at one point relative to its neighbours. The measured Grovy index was -0.4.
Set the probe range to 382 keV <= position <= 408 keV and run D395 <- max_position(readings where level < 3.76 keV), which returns 405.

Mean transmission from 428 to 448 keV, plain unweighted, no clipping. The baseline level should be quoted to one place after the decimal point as 3.4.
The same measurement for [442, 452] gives 3.5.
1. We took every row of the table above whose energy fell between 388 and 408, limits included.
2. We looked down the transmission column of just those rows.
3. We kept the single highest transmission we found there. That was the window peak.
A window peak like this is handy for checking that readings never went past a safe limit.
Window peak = 2.95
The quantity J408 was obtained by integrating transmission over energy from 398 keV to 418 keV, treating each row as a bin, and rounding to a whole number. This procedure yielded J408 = 52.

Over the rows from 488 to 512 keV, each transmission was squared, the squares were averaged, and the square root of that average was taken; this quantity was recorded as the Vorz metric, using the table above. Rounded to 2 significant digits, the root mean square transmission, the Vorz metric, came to 4.3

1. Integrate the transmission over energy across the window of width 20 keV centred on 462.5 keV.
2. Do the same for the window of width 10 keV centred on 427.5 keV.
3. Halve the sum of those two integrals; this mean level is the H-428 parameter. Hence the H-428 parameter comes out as 53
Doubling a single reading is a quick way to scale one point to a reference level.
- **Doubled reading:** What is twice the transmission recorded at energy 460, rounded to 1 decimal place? 7.4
